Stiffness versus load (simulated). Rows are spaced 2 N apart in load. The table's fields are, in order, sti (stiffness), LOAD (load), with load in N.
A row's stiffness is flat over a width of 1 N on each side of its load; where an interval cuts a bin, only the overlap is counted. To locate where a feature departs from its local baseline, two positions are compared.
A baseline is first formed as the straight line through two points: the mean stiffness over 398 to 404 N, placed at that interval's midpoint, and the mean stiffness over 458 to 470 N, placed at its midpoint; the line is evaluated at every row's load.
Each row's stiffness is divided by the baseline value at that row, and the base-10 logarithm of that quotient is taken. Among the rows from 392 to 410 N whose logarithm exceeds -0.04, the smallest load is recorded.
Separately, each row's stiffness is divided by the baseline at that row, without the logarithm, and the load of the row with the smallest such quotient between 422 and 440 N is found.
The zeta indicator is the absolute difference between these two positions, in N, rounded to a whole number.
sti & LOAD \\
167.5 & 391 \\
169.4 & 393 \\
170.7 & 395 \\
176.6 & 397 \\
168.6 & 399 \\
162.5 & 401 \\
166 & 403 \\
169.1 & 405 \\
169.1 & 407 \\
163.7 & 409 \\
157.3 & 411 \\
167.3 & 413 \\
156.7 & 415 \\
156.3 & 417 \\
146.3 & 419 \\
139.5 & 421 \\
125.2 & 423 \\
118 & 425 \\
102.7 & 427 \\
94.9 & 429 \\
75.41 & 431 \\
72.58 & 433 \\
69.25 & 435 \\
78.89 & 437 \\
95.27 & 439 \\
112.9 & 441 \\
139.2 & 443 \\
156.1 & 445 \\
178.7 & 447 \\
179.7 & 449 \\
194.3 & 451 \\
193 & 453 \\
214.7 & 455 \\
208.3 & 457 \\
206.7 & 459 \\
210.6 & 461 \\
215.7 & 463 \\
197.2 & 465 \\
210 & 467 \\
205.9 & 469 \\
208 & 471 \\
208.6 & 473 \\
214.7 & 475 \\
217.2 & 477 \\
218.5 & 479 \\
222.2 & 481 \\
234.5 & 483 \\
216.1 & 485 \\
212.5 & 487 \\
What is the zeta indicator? 42 N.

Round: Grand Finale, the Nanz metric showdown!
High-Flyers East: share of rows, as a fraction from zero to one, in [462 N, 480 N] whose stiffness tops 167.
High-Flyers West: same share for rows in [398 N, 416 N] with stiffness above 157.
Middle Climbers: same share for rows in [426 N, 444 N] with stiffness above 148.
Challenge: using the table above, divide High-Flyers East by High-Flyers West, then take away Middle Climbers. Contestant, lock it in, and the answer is 1.1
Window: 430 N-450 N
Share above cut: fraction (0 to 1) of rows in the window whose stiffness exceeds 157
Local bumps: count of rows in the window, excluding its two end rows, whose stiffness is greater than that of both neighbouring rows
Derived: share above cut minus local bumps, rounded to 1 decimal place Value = 0.2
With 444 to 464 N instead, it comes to -1.1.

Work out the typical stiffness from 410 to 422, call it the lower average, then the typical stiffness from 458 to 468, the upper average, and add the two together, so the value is 362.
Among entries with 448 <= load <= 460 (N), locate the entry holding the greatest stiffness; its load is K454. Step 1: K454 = 455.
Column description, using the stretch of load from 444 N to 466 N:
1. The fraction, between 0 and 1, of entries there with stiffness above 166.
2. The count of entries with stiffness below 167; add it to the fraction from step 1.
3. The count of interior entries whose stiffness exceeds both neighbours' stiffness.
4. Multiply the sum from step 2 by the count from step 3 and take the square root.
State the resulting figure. 2.4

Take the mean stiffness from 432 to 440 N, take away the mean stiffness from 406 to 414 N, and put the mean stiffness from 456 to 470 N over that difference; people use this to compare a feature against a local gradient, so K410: -2.4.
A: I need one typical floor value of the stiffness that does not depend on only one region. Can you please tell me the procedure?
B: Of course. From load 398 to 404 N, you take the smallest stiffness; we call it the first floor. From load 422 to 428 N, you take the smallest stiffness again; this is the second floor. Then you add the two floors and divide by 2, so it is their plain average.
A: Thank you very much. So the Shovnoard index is 133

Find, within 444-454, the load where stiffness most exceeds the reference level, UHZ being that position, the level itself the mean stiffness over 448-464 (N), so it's 451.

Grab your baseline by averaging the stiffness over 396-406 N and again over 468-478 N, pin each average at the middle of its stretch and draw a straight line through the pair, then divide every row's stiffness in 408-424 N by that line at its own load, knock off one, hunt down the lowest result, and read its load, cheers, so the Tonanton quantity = 423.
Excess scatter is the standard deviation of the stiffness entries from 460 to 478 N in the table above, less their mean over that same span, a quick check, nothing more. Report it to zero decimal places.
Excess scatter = -204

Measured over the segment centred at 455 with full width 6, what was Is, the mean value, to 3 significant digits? 205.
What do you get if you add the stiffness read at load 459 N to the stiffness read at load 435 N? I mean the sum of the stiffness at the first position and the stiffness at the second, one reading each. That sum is 276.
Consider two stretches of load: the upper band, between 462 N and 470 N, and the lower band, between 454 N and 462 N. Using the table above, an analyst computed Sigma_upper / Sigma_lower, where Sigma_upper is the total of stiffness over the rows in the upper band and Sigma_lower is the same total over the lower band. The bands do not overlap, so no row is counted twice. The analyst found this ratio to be 1.0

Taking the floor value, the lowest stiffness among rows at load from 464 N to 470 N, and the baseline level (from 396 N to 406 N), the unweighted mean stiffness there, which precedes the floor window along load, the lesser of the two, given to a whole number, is 169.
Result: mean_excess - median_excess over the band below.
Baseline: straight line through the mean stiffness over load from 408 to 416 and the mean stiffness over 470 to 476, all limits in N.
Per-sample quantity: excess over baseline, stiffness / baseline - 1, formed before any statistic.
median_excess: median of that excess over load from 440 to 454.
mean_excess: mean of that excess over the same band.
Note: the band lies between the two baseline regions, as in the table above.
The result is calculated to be -0.073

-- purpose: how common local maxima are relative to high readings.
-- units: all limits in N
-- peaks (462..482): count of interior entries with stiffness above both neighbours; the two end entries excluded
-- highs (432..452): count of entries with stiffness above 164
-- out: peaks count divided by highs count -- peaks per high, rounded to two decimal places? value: 0.33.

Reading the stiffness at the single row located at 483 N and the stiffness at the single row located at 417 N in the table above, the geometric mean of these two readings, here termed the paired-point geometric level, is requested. 191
